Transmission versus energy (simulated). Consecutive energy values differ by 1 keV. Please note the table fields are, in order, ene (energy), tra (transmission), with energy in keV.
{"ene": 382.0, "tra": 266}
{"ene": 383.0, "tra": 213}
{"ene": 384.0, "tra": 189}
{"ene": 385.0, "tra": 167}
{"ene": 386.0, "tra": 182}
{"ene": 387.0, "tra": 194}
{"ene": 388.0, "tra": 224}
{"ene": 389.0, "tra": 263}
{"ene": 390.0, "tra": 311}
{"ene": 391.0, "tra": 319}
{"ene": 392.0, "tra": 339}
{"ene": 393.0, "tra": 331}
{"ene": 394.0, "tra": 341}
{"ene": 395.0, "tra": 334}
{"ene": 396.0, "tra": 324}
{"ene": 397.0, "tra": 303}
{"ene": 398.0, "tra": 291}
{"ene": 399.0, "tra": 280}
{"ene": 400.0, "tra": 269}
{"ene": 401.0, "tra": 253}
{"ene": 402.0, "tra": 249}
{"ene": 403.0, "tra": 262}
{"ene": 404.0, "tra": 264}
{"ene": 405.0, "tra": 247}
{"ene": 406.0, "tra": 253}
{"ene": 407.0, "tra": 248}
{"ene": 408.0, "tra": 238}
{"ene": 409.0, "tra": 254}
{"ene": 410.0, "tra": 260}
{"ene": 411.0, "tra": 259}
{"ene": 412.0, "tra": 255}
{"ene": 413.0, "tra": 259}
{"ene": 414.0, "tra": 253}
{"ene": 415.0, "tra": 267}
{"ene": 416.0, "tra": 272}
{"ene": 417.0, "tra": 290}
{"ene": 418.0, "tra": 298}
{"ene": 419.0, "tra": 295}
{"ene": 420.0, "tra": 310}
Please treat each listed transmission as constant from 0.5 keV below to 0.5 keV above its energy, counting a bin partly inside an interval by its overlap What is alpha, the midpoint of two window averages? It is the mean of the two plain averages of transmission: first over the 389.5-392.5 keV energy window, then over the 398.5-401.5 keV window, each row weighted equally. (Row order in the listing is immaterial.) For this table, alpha 295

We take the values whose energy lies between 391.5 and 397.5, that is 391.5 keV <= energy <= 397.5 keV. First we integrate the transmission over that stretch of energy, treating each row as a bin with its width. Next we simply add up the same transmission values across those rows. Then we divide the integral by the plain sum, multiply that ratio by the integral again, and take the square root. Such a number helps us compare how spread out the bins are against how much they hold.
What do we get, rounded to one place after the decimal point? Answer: 44.4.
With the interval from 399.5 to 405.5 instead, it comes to 39.3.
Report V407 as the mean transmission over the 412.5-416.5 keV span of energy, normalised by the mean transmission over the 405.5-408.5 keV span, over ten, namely 0.107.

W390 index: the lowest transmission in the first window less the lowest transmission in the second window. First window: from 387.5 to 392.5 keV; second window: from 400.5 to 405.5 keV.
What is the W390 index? -23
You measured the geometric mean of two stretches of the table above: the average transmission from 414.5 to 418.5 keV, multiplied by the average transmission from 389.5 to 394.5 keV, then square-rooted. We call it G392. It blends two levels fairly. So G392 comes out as 304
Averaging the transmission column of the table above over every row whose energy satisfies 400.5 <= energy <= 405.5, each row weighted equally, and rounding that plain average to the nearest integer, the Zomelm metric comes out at 255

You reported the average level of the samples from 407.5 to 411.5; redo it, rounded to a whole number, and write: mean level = 253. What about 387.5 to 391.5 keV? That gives 279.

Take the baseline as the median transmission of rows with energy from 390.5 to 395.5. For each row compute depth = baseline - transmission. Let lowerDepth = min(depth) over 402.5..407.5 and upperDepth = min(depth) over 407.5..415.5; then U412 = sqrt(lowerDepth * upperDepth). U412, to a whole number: 68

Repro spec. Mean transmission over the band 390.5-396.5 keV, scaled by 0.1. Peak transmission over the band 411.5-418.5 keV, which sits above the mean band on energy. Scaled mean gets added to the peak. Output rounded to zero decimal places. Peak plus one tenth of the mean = 331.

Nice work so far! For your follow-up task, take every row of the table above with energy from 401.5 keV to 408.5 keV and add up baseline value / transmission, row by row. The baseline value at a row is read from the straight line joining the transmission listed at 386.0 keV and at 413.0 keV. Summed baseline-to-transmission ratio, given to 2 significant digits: 6.6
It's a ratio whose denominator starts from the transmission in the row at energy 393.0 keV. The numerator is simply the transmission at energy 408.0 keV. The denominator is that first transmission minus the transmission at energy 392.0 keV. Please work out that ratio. -30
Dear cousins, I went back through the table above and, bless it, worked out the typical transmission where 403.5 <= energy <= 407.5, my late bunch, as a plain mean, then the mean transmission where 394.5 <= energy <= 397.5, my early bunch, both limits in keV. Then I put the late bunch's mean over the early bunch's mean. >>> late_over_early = 0.8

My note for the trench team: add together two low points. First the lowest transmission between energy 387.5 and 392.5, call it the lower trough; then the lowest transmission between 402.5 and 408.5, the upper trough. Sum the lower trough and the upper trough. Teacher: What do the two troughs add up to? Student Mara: 462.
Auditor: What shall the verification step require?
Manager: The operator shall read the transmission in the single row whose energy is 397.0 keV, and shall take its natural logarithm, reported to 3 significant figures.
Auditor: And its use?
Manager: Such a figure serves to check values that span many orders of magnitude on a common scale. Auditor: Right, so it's 5.71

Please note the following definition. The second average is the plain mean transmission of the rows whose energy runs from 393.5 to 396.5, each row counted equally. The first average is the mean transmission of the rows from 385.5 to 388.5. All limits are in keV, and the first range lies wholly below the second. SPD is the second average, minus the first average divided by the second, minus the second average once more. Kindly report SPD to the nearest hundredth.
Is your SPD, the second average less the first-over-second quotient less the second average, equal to -0.60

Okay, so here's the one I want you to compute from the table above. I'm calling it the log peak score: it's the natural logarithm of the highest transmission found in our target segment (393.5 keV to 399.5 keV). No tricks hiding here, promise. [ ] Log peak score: 5.83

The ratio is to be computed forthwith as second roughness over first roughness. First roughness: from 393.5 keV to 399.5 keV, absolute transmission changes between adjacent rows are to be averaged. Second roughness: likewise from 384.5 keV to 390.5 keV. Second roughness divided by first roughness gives 2.4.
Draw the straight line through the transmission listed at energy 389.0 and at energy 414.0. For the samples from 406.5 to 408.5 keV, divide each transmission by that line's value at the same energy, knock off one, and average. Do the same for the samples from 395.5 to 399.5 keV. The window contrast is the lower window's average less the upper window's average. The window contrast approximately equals 0.20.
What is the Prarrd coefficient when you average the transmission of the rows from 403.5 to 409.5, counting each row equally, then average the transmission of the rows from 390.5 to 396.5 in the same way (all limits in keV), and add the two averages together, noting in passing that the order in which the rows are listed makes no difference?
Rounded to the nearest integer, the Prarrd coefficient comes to 582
